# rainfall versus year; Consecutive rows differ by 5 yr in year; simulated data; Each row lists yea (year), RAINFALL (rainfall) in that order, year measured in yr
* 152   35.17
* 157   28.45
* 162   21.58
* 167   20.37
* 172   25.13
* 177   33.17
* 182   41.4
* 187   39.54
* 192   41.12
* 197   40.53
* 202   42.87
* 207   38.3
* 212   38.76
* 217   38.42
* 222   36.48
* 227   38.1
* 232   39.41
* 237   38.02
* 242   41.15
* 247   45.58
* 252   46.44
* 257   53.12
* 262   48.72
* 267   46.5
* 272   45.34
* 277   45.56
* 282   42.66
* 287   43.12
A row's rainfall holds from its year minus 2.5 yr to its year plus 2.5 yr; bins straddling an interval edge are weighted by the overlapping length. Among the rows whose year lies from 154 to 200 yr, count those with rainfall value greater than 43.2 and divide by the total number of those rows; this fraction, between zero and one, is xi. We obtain 0.00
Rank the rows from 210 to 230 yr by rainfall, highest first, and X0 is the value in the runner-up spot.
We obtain 38.42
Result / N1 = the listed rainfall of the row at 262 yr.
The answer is 48.72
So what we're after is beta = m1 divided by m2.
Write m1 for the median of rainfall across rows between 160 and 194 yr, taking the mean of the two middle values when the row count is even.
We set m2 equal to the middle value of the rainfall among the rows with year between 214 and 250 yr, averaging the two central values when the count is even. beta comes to 0.863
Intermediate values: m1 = 33.2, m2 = 38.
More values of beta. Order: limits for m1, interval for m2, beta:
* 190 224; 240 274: 0.835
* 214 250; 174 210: 0.948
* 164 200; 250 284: 0.851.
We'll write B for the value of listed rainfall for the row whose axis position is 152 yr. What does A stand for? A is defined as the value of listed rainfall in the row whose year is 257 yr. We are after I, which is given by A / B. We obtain 1.5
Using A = 53.12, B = 35.17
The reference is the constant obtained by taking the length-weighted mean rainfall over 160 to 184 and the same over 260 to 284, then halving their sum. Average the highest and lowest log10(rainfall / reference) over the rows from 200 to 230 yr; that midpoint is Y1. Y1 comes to 0.029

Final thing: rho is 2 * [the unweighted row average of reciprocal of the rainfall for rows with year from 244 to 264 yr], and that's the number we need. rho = 0.041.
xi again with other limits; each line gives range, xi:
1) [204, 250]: 0.11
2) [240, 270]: 0.83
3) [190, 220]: 0.00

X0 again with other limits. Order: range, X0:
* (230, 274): 48.72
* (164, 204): 41.4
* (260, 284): 46.5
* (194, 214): 40.53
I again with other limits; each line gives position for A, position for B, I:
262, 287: 1.1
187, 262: 0.8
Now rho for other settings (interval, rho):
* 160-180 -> 0.083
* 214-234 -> 0.053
